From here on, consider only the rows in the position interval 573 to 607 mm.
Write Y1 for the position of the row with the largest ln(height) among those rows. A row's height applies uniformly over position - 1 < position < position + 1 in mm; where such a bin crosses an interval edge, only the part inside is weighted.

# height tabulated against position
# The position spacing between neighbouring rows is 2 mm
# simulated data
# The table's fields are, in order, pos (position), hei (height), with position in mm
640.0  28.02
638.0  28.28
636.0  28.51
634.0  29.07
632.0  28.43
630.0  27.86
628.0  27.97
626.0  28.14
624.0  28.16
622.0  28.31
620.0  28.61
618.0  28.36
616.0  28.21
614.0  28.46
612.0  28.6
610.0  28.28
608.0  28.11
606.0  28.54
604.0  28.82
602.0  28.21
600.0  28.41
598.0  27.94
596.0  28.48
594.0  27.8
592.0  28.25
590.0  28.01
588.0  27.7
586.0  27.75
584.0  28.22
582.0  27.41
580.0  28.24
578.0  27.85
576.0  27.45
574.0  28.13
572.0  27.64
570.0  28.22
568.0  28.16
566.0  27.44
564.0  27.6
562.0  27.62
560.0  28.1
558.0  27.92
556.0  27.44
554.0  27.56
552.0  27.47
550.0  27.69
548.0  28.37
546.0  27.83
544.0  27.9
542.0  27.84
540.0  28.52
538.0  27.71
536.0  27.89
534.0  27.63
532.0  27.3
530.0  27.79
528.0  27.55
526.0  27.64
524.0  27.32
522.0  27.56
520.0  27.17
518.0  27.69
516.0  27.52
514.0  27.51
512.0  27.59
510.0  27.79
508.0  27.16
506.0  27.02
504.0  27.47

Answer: 604.0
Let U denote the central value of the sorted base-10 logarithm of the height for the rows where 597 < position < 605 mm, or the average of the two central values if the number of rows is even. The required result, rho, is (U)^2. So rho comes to 2.11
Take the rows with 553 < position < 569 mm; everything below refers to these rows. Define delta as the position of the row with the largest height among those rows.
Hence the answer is 568.0 mm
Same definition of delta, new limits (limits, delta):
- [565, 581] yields 580.0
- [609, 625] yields 620.0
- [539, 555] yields 540.0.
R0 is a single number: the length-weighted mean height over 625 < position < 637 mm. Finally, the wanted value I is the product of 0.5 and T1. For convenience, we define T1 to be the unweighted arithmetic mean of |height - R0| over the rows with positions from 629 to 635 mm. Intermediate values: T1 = 0.44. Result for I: 0.218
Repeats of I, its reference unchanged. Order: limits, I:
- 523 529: 0.413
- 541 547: 0.237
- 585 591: 0.255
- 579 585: 0.187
